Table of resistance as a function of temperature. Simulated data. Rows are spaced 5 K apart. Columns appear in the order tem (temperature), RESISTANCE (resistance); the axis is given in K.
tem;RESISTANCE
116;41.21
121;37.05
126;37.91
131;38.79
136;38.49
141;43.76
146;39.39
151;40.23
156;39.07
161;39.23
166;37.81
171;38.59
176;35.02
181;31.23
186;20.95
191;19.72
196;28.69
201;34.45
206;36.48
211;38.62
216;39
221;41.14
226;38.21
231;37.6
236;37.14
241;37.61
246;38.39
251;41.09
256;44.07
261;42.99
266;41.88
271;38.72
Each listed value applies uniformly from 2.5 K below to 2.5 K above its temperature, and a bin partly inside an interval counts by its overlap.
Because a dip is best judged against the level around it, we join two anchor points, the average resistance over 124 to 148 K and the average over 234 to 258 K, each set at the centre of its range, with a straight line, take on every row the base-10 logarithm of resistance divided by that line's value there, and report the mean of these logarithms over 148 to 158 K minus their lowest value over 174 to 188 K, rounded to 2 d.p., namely 0.28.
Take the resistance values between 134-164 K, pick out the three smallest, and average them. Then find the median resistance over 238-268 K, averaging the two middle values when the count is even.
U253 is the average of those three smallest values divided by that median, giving 0.94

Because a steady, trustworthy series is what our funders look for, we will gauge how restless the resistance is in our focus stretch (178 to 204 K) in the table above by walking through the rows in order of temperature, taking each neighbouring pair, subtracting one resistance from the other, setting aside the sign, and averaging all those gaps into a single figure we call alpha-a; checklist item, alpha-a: 6.6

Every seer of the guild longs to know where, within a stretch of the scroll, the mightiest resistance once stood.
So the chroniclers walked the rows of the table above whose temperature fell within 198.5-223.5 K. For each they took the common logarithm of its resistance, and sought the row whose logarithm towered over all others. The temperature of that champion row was 221 K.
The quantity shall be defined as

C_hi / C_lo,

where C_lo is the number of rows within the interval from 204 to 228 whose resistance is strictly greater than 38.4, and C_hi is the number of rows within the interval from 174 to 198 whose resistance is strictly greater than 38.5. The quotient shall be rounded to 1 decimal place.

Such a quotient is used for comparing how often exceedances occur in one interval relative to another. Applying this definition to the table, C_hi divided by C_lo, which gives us 0.0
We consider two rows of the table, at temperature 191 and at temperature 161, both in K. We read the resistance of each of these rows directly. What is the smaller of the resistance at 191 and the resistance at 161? 20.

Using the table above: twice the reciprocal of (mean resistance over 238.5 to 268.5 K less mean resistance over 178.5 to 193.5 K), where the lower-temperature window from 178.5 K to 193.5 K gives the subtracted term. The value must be 0.1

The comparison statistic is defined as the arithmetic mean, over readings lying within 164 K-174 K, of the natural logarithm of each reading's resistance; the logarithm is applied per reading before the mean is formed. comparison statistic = 3.64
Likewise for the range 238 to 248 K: 3.64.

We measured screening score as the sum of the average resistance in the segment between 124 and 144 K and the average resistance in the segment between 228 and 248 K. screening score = 77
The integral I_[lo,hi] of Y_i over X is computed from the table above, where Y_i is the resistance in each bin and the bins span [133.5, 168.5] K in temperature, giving 1390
